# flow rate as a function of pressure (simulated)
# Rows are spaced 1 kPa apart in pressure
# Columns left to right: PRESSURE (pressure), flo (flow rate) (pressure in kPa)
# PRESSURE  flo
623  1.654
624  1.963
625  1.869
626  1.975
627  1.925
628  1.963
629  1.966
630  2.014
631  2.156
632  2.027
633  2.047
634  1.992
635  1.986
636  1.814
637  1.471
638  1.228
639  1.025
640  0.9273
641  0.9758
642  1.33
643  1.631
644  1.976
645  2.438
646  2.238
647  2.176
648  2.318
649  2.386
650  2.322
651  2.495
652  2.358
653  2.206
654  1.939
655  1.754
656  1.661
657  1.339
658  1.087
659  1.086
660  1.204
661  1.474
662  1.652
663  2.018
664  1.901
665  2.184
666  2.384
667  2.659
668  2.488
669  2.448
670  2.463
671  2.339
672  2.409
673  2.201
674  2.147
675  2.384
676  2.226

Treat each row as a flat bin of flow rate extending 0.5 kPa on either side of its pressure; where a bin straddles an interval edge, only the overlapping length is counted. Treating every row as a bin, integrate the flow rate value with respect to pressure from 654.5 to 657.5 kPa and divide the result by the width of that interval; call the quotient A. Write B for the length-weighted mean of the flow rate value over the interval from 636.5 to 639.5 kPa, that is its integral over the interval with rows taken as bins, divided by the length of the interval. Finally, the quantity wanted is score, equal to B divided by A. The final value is 0.8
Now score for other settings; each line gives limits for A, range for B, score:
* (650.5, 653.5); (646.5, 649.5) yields 1.0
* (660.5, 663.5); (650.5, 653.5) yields 1.4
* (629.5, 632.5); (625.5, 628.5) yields 0.9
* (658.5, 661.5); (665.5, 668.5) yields 2.0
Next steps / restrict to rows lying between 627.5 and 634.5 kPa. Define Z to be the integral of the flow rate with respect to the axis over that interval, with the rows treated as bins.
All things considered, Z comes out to 14.2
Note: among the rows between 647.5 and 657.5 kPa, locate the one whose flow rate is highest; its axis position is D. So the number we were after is 651 kPa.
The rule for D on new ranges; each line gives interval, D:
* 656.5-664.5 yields 663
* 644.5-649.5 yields 645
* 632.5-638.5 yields 633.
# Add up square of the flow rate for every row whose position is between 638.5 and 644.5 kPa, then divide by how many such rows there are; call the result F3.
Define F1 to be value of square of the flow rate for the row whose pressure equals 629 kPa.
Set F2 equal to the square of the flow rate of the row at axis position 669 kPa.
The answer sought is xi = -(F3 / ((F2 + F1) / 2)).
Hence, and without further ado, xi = -0.4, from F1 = 3.9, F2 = 6.0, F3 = 2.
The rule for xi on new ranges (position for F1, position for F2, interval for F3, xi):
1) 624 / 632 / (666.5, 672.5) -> -1.5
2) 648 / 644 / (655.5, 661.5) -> -0.4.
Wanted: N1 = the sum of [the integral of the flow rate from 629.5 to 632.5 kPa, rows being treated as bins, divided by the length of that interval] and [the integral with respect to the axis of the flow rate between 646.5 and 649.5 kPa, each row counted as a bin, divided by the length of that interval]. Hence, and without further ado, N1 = 4.36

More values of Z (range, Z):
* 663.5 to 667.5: 9.1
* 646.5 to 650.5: 9.2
